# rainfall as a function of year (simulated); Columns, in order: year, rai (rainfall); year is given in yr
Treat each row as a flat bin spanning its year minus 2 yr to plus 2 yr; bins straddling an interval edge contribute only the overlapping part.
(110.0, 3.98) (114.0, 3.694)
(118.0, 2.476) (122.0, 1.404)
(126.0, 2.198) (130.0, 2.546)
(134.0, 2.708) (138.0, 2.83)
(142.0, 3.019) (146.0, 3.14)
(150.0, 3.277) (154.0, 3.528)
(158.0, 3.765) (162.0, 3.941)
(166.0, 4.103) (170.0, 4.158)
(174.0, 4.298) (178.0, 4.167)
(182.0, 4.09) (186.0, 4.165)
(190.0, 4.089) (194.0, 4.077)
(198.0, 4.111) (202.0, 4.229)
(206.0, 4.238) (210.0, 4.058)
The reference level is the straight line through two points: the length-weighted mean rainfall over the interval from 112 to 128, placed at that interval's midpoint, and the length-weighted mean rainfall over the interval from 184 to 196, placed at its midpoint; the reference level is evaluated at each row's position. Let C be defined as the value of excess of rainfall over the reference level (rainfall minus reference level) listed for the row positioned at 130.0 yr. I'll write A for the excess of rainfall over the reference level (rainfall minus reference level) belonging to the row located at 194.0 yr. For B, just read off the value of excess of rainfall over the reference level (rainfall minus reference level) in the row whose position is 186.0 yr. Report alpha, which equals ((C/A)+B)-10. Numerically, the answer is -9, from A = -0.13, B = 0.1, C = -0.14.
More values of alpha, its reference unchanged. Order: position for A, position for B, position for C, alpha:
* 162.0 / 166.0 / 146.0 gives -9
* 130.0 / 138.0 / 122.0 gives -2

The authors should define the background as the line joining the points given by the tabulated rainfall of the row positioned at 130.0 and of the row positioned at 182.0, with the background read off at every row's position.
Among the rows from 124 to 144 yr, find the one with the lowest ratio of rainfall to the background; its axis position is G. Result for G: 126.0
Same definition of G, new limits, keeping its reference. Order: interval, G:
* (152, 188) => 186.0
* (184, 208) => 206.0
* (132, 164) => 134.0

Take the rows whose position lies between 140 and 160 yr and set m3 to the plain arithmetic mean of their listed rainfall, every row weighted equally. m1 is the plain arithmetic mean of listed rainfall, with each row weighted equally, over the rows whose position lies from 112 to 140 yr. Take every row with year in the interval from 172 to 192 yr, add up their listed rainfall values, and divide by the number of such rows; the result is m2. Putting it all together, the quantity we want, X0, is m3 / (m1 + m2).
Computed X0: 0.50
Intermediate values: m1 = 2.6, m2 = 4.16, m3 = 3.35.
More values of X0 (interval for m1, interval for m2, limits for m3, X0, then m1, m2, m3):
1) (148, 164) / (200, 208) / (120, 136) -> 0.28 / 3.6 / 4.23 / 2.21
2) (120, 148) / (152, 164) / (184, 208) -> 0.66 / 2.5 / 3.74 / 4.15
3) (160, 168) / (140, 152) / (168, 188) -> 0.58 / 4.0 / 3.15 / 4.18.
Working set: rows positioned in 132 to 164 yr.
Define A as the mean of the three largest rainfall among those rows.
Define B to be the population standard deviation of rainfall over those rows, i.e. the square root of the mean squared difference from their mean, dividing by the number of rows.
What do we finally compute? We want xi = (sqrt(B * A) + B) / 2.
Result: 0.83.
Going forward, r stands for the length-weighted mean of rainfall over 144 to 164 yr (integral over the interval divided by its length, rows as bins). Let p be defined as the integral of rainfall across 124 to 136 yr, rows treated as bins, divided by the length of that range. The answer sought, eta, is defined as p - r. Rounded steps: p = 2.5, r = 3.5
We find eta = -1.0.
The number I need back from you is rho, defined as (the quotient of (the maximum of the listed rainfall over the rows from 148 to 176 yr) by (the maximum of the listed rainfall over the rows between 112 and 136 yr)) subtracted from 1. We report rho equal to -0.16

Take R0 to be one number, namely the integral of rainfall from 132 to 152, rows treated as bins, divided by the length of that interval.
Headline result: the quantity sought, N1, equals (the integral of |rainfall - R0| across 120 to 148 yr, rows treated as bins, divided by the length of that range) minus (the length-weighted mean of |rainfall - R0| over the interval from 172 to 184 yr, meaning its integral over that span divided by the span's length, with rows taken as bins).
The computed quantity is -0.7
